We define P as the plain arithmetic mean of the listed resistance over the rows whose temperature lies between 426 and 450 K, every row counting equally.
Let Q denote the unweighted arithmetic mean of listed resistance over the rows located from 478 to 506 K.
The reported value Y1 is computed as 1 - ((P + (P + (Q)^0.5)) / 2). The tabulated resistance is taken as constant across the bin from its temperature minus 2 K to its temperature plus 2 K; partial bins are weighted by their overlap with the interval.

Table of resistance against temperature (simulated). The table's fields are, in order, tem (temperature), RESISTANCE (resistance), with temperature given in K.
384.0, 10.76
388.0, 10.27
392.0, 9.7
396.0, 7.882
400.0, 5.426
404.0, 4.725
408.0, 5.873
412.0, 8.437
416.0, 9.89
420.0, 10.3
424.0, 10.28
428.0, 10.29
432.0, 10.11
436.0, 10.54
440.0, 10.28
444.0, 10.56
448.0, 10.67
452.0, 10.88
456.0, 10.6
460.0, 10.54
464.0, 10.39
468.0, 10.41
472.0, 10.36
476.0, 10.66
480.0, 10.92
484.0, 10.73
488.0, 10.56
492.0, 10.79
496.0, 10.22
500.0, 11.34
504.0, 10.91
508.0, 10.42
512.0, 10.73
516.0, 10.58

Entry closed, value -11.1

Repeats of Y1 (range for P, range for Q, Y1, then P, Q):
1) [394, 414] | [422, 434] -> -7.1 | 6.5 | 10.2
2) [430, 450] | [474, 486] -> -11.1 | 10.4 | 10.8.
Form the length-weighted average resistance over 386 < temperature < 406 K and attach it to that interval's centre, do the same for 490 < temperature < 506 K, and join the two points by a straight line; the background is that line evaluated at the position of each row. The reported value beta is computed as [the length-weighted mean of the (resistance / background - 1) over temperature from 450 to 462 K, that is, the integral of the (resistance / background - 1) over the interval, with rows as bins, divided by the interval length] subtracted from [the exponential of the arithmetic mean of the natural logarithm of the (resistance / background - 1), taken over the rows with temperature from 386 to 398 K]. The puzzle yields 0.04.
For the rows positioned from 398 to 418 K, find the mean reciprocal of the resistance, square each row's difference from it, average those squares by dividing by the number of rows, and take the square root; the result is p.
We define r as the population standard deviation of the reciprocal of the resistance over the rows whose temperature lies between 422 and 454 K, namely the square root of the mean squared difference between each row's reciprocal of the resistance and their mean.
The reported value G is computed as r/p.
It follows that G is 0.1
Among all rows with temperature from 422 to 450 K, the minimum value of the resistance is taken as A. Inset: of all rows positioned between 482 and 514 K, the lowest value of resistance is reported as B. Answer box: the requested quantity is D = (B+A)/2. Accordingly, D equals 10.2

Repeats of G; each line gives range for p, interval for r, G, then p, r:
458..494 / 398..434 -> 26.3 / 0.0016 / 0.0427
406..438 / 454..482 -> 0.1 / 0.0240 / 0.0016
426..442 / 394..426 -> 28.9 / 0.0014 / 0.0415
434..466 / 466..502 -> 1.8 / 0.0015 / 0.0027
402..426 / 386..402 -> 0.8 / 0.0435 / 0.0344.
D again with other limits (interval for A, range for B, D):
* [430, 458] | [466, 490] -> 10.2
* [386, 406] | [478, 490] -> 7.6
